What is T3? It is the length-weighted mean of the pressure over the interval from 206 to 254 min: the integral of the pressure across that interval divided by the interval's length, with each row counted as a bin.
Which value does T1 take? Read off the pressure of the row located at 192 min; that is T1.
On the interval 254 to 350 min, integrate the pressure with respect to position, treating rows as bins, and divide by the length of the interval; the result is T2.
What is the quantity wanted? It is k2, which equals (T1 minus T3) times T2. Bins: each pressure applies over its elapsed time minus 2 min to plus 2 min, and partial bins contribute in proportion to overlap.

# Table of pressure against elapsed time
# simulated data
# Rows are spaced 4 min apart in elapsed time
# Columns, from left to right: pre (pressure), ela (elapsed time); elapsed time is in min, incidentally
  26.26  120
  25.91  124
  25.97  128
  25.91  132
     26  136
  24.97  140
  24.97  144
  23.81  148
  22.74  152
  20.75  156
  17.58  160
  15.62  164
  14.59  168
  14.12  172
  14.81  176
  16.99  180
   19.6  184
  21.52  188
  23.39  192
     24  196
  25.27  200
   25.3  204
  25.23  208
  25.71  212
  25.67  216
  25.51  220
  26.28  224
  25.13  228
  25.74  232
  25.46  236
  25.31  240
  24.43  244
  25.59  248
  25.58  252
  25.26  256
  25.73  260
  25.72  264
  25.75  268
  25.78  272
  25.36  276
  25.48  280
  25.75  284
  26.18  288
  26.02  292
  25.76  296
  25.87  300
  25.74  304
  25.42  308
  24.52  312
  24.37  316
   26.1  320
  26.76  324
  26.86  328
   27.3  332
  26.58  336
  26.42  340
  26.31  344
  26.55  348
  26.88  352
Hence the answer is -54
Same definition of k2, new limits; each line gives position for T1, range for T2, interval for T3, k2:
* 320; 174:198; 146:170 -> 139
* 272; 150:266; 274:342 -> -3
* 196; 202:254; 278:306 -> -47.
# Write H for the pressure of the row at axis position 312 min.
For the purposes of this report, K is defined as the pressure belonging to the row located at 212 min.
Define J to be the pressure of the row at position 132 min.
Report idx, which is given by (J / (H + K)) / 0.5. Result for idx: 1.0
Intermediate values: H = 24.52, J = 25.91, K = 25.71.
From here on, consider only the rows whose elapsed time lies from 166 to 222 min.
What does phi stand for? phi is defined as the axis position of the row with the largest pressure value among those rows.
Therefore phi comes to 212 min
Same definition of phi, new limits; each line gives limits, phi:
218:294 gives 224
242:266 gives 260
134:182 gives 136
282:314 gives 288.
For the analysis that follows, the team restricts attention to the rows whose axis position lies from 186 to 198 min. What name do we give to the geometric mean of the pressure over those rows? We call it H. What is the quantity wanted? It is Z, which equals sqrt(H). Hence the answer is 4.79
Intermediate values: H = 22.9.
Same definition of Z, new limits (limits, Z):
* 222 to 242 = 5.06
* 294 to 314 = 5.05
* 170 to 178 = 3.80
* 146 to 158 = 4.73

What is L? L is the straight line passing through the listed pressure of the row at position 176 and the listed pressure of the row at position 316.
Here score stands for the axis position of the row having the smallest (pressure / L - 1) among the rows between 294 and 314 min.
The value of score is 312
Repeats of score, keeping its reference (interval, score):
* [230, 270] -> 268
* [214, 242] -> 240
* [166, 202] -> 172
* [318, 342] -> 340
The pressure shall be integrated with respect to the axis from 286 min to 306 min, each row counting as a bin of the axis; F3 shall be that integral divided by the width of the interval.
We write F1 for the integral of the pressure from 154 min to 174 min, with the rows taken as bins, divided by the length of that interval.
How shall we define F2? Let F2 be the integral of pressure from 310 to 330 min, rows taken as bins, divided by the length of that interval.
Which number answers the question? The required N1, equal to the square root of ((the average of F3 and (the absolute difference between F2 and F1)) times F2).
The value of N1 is 21.2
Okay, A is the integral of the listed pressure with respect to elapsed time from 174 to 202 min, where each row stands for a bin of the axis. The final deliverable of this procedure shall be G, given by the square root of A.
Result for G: 24.13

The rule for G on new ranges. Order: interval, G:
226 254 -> 26.63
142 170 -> 23.67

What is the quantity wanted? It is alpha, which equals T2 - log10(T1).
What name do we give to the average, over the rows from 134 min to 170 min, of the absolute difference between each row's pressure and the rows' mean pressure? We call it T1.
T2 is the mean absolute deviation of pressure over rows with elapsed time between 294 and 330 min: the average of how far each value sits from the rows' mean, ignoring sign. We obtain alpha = 0.1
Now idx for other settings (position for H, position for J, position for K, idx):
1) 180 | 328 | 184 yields 1.5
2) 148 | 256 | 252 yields 1.0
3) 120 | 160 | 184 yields 0.8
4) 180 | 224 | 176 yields 1.7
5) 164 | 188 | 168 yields 1.4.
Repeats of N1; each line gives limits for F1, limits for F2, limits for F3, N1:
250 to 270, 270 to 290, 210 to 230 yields 18.2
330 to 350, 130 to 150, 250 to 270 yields 18.5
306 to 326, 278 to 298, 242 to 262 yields 18.2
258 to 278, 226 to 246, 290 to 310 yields 18.2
